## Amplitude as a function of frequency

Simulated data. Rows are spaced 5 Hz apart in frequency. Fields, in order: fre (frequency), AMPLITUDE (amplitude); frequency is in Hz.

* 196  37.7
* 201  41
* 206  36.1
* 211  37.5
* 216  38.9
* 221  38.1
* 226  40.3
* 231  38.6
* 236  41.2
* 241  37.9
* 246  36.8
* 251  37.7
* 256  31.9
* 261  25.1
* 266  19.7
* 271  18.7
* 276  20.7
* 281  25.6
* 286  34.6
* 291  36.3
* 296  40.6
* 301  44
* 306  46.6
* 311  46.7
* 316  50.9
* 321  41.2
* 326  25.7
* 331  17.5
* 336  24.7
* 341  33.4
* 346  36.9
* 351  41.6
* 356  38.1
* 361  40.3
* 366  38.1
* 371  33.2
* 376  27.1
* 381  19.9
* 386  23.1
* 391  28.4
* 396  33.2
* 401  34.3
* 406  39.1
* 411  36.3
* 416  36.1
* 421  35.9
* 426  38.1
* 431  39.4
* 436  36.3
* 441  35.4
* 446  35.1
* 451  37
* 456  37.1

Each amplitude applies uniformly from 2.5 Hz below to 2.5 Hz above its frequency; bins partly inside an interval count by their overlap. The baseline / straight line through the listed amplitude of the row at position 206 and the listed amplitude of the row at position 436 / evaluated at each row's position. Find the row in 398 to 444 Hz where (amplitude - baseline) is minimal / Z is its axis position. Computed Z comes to 401 Hz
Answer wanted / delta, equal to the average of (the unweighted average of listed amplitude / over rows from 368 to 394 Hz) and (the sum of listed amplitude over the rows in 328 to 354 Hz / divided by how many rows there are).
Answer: 29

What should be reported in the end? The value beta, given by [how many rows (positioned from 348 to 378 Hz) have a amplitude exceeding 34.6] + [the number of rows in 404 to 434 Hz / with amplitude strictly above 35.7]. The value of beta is 10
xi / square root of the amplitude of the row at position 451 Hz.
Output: 6.08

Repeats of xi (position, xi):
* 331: 4.18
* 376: 5.21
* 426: 6.17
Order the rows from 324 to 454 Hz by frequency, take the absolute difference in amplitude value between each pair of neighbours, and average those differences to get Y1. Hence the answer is 3.6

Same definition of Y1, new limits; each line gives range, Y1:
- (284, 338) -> 5.7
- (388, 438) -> 2.3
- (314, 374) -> 6.4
